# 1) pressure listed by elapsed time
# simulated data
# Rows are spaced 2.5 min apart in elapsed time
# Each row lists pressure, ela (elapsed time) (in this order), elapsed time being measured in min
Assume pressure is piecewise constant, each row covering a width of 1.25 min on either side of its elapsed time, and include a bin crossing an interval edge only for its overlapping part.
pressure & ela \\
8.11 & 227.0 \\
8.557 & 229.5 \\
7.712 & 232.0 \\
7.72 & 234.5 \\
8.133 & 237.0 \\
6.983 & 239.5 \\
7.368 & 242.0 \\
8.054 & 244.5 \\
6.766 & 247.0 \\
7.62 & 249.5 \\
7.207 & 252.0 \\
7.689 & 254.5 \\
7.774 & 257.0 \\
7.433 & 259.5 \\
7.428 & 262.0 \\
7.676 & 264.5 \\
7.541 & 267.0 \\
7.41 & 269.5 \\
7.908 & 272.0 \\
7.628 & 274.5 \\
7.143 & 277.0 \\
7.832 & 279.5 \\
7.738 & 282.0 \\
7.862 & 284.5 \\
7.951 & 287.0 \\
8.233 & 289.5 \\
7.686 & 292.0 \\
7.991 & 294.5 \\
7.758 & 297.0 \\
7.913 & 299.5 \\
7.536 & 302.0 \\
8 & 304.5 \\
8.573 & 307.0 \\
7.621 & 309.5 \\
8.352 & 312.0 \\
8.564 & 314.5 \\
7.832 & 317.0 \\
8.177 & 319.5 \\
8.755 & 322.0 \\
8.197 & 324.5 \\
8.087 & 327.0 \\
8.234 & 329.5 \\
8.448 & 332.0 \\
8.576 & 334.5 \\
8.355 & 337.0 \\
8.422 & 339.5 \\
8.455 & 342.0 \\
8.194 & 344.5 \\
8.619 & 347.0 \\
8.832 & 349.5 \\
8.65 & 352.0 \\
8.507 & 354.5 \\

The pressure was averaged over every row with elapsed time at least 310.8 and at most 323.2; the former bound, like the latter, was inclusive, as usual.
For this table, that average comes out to 8.3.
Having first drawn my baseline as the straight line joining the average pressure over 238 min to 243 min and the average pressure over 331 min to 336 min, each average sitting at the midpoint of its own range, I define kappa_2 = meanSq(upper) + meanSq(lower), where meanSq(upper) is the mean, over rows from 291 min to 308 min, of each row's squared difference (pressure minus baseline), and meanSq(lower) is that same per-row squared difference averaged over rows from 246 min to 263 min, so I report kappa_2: 0.17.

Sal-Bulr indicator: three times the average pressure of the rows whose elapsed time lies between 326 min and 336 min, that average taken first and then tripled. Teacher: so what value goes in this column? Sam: 25.0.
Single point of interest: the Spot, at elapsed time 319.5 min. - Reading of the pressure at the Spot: 8.177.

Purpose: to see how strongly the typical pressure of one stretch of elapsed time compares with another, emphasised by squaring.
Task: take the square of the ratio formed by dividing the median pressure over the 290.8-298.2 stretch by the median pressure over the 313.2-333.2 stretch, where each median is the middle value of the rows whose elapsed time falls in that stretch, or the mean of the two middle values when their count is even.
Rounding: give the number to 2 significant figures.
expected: 0.89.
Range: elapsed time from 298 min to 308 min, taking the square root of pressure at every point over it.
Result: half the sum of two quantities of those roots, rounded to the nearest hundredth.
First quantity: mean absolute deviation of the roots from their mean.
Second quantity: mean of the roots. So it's 1.44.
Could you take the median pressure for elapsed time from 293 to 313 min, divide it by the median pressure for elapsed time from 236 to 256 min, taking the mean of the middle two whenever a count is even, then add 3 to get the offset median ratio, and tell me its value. 4.06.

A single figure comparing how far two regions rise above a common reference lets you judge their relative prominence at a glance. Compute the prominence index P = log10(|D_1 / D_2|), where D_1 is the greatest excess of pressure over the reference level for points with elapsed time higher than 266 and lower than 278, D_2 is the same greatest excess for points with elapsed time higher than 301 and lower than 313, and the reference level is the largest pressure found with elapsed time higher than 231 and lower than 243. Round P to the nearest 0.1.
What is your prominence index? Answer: -0.3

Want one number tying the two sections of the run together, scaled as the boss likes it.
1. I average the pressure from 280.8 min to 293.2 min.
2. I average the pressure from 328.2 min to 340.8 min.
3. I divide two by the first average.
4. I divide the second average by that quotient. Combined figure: 33.2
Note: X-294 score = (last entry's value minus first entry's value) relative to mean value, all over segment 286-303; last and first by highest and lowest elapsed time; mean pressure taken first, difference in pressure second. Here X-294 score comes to -0.053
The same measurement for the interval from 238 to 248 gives -0.030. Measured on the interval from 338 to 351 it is 0.048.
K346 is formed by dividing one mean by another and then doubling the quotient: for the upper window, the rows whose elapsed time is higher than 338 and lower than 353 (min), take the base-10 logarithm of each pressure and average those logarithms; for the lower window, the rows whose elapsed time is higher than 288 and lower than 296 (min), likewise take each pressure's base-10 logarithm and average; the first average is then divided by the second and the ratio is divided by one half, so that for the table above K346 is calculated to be 2.07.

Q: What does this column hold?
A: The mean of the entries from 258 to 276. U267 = 7.57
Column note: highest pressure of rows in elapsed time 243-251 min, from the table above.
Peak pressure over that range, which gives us 8.054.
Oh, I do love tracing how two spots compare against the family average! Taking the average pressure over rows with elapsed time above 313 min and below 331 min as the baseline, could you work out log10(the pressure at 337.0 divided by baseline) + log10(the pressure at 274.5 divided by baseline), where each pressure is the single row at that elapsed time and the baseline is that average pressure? -0.030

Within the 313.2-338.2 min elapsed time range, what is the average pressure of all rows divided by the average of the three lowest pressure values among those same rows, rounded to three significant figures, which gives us 1.04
